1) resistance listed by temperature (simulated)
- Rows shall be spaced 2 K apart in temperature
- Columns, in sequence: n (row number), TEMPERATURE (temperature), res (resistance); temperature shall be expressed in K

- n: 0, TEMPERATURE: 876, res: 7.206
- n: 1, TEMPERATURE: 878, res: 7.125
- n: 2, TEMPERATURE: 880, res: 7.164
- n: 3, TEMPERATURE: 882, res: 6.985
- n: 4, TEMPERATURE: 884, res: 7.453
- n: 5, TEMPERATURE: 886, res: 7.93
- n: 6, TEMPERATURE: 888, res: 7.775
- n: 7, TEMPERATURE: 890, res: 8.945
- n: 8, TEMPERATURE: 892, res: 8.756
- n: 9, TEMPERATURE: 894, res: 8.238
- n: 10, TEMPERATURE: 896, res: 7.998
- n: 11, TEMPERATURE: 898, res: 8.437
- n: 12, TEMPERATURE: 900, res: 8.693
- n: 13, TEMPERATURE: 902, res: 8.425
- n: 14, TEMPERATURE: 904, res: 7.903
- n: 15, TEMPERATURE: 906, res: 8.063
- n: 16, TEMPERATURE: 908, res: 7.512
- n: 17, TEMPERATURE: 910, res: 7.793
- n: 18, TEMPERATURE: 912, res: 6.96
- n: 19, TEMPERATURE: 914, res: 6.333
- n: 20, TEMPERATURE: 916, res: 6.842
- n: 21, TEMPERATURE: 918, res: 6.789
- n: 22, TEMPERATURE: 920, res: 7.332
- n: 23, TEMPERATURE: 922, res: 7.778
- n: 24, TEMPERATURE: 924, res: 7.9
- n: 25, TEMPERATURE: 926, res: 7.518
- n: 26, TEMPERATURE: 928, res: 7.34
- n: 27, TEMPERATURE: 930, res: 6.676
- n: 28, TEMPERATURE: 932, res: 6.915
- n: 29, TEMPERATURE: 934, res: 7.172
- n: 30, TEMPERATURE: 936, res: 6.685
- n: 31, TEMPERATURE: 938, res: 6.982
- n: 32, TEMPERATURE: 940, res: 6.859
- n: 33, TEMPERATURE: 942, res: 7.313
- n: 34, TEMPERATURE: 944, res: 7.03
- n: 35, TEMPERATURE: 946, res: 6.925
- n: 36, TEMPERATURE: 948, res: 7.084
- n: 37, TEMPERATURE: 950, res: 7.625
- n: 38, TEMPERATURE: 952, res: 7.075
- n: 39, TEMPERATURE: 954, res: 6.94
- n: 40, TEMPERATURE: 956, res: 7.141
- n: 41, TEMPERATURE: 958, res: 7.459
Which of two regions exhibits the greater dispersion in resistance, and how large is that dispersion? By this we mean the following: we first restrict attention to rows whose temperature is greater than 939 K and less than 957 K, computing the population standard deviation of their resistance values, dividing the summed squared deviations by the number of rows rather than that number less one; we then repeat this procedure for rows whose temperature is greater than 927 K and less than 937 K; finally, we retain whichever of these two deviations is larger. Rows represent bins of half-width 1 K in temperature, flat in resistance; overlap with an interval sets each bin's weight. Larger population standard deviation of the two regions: 0.26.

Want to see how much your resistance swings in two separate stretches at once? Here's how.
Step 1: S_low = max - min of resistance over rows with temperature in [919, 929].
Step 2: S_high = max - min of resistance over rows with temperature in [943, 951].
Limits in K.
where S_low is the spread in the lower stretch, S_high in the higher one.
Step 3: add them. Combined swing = 1.3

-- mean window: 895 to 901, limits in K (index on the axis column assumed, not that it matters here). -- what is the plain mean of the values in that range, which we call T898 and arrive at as 8.38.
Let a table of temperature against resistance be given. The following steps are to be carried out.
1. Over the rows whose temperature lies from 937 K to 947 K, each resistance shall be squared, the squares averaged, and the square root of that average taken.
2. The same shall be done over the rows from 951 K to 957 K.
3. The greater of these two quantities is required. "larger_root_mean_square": 7.1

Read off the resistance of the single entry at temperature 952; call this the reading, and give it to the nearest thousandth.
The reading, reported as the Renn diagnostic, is 7.075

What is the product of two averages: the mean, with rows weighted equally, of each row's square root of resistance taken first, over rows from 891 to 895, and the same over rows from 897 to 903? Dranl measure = 8.5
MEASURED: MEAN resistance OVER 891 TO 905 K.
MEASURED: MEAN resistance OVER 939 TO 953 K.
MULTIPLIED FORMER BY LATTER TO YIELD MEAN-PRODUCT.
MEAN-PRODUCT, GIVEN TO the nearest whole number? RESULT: 60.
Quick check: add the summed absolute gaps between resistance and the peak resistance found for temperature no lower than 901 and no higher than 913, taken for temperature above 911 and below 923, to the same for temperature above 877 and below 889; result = 15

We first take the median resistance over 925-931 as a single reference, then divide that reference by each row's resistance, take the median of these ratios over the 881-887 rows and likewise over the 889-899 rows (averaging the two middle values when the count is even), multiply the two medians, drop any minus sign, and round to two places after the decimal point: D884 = 0.86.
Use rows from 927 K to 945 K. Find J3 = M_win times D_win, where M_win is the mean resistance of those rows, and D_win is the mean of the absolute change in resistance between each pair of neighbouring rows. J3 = 2.5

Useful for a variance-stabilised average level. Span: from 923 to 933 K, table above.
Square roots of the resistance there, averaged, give 2.70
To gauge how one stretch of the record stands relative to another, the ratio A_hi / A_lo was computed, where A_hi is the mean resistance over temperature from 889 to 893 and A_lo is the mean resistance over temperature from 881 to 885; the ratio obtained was 1.23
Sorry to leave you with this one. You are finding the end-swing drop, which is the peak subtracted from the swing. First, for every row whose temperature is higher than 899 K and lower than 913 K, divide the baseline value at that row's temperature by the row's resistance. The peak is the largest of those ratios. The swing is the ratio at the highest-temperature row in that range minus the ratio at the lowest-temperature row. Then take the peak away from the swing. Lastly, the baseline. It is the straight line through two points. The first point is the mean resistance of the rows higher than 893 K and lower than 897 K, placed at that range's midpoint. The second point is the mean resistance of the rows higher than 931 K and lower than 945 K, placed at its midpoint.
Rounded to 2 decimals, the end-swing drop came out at -0.92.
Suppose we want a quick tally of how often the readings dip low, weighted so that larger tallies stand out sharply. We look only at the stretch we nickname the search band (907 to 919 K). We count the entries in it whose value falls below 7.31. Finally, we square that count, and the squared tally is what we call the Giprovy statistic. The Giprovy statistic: 16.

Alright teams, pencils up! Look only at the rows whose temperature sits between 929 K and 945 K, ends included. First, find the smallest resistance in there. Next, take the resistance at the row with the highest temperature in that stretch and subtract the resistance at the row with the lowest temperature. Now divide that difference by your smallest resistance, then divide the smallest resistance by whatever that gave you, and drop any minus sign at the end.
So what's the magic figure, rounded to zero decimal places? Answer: 126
